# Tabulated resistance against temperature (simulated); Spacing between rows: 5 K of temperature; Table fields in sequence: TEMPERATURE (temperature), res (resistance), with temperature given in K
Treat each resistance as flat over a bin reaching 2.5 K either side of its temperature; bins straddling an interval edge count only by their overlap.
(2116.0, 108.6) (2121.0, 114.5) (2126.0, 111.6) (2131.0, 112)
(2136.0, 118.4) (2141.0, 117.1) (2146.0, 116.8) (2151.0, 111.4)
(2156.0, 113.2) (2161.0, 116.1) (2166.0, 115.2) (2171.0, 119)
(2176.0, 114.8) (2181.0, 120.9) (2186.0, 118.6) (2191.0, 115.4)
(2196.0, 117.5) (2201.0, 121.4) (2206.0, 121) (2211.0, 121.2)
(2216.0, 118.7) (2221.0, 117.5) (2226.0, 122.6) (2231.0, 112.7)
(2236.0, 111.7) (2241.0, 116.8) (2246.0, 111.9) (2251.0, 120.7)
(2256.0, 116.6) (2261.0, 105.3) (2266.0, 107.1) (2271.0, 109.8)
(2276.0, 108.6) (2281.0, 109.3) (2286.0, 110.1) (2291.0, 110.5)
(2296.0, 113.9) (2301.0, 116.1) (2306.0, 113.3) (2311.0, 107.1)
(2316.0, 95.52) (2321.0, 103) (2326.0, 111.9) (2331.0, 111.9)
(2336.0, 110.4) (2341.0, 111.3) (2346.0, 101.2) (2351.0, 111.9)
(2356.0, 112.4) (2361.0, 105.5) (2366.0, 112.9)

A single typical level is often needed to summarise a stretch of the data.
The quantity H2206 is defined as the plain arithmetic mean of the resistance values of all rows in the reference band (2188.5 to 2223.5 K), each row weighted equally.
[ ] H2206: 119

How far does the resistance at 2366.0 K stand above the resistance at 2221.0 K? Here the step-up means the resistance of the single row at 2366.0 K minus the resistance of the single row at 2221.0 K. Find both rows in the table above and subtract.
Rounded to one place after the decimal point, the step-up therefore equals -4.6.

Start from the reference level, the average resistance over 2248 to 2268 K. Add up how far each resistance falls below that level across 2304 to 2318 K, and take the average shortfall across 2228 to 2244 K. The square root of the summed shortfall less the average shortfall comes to 4.8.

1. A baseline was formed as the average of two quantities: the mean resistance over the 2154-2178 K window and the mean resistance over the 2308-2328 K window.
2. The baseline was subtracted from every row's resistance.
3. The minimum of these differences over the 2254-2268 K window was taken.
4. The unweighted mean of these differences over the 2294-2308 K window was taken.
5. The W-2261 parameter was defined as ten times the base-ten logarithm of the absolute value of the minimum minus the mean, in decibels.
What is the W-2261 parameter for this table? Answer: 9.6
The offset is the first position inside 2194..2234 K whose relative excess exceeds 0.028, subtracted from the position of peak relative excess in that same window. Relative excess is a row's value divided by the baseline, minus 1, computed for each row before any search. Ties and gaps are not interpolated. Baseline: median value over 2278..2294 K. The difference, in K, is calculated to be 30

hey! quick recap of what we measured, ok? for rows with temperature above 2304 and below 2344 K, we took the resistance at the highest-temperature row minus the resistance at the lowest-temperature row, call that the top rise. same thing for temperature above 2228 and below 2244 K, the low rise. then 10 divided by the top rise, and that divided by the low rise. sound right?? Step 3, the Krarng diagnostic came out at -1.2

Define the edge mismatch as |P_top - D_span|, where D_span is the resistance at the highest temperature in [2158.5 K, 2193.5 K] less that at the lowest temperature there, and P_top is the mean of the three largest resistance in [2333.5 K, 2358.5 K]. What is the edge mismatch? 113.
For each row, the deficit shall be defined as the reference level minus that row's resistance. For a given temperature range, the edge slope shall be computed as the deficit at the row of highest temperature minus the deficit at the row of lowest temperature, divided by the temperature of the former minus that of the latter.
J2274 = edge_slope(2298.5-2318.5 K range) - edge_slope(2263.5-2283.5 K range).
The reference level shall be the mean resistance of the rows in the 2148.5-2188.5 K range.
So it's 1.5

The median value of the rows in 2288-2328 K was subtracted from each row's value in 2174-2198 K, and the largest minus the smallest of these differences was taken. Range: 6.1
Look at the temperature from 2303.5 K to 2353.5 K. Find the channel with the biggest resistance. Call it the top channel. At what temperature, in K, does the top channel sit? 2306.0 K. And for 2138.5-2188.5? 2181.0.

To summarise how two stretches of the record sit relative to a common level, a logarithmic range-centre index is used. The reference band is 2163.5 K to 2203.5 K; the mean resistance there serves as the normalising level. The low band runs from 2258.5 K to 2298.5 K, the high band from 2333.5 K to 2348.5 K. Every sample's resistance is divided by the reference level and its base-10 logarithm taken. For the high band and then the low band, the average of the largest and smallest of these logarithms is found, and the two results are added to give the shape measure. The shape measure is -0.077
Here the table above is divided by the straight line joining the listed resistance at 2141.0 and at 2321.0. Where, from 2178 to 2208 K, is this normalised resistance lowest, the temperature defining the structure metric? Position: 2191.0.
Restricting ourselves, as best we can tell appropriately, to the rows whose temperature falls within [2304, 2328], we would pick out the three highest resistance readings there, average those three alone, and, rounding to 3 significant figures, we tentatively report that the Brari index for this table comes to 111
